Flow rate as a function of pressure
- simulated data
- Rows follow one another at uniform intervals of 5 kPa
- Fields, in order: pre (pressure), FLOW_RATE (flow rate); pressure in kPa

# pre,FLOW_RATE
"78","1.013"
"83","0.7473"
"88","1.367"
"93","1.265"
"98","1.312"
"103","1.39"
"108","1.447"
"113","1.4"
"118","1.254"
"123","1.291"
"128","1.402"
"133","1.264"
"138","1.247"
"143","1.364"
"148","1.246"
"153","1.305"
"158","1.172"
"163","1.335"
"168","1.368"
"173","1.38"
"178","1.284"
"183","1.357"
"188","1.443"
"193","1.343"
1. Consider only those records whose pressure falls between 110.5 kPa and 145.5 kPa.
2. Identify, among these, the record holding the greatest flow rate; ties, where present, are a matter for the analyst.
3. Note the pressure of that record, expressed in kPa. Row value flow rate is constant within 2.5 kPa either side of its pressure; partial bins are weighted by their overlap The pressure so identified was 128 kPa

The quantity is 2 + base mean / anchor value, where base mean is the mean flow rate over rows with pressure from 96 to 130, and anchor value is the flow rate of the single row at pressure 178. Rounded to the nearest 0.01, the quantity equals 3.06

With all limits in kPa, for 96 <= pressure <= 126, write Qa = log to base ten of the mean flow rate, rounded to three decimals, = 0.130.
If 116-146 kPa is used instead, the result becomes 0.115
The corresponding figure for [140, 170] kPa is 0.113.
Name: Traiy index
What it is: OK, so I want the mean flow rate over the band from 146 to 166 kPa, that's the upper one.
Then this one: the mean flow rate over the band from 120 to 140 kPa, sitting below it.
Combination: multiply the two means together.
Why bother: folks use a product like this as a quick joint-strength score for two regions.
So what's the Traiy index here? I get 1.65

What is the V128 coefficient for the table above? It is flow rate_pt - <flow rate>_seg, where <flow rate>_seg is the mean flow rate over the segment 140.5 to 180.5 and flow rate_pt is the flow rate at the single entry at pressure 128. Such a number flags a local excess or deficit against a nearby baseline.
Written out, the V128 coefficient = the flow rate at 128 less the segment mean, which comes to 0.10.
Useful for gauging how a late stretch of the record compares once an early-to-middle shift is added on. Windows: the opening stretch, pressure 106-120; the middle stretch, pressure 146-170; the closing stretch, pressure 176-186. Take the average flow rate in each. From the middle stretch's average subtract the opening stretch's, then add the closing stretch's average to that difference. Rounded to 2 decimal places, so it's 1.24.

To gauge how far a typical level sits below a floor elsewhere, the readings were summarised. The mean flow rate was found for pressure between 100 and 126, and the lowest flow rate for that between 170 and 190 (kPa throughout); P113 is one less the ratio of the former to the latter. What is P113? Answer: -0.056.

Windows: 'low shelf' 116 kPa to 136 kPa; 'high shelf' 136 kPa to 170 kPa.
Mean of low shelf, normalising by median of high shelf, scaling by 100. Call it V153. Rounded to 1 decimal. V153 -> 99.8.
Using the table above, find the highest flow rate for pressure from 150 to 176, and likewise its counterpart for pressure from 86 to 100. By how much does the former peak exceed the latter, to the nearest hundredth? 0.01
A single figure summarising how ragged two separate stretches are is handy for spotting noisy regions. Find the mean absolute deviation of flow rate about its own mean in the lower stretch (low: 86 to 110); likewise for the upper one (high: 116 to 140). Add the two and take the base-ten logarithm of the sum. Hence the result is -1.01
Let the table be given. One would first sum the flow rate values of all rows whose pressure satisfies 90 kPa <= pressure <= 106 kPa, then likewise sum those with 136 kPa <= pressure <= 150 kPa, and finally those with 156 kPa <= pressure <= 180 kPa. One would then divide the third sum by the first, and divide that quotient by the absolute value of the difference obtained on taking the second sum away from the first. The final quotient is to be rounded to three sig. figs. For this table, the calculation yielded 15.0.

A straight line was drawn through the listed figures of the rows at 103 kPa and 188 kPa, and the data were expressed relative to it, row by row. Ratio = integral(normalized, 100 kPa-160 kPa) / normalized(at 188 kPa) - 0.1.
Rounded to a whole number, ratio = 56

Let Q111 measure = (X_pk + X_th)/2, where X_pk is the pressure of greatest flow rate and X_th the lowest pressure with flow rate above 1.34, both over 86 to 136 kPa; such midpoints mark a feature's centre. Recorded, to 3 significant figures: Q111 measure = 98.0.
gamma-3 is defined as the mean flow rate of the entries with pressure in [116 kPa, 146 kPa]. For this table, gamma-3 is 1.30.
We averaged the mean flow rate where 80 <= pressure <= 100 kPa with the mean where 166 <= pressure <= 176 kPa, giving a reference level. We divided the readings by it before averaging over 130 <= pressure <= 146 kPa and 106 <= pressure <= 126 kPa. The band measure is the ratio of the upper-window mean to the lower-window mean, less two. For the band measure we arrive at -1.04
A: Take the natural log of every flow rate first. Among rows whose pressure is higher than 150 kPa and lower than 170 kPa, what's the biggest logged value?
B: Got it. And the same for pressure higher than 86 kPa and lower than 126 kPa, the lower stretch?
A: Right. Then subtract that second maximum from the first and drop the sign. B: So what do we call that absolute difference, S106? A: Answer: 0.056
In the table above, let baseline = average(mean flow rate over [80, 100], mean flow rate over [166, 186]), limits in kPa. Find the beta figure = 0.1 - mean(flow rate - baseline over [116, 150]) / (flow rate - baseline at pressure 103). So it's -0.2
